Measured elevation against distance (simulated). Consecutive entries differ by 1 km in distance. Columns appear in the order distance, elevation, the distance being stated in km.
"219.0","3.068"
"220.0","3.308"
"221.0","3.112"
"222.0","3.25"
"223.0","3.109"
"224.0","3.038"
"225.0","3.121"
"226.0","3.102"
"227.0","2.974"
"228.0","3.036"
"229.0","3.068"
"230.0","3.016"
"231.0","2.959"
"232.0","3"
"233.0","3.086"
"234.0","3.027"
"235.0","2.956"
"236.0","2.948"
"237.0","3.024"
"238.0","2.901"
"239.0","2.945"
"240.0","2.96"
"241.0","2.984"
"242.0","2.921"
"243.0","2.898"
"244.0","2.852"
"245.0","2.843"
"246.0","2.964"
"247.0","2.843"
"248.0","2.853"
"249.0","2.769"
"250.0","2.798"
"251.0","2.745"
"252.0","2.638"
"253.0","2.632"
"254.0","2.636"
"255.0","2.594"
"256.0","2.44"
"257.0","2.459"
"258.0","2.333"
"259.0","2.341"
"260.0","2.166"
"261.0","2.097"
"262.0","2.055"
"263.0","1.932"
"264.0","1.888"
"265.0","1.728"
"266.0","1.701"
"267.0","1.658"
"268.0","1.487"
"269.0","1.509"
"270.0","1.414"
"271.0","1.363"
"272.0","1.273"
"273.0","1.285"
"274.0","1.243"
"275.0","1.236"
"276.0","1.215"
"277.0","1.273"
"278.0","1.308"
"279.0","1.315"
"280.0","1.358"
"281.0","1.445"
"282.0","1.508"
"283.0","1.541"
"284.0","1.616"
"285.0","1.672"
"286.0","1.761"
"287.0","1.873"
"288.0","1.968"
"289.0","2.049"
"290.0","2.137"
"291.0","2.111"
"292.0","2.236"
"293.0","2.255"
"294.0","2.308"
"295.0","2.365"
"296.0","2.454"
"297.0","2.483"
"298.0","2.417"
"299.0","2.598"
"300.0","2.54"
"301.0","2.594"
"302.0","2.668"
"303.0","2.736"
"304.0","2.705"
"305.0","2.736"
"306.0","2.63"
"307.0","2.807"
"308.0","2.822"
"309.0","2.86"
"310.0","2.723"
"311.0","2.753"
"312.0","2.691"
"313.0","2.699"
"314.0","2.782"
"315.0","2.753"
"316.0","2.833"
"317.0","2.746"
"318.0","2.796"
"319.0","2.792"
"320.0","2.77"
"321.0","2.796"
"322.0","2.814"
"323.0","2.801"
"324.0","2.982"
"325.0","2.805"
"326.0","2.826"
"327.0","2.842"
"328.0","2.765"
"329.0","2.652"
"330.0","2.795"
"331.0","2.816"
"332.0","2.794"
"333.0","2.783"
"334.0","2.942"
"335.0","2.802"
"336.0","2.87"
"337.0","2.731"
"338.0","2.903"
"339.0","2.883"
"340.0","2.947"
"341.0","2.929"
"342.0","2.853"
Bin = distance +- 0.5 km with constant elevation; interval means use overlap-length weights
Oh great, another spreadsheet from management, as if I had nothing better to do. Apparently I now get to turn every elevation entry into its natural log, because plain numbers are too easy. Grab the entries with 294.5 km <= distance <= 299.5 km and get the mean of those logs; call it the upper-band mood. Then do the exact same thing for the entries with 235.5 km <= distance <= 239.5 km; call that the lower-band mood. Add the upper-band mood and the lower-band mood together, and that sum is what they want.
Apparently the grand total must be 1.98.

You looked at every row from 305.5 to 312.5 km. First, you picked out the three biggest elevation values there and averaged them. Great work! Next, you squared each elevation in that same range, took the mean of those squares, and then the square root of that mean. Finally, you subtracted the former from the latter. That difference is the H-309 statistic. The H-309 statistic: -0.07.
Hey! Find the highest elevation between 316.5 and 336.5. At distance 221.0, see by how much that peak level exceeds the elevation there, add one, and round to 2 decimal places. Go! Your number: 0.87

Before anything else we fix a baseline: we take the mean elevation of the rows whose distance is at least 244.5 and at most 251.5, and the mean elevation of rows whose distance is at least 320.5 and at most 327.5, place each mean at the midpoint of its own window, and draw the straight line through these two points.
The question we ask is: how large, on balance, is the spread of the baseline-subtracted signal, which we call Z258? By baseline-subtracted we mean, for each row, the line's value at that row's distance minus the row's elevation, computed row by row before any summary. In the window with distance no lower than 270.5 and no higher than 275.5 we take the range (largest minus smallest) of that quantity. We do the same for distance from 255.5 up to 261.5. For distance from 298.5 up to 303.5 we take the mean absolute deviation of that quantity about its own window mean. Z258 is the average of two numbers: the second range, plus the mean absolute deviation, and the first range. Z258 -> 0.27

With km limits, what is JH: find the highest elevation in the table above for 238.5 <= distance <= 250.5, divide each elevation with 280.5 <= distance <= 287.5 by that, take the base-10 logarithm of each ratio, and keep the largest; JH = -0.20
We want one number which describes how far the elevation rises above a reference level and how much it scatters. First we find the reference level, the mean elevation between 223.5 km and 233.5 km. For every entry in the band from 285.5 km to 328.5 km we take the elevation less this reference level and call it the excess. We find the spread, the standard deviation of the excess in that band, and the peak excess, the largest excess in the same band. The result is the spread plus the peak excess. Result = 0.24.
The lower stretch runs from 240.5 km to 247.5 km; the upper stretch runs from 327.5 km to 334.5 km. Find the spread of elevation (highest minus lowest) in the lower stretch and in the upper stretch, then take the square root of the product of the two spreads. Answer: 0.202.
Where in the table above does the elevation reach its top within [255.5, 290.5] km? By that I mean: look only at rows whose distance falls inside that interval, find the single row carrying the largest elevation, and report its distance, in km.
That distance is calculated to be 257.0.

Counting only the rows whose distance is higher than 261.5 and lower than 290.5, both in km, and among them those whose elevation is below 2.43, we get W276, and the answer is 29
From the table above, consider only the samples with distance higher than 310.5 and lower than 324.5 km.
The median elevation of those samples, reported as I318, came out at 2.79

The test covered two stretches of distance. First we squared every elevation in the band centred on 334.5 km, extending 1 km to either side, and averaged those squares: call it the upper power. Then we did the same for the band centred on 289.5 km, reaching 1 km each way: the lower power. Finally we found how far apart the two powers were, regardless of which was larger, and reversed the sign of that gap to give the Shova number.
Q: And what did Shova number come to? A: -4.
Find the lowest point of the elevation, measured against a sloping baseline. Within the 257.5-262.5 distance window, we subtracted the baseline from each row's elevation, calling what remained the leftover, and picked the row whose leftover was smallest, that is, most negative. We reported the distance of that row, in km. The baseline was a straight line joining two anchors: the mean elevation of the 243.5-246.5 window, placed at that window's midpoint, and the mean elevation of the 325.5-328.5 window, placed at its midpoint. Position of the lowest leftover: 262.0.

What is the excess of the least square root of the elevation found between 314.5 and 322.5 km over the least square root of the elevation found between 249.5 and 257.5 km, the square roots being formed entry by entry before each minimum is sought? 0.10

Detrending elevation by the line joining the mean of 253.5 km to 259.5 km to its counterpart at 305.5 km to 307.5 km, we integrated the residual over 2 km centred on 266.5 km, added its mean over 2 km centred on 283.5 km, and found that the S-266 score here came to -2.7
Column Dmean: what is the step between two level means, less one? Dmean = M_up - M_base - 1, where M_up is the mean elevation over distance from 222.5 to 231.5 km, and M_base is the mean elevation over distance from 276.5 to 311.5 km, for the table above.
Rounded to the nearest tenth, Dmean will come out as -0.1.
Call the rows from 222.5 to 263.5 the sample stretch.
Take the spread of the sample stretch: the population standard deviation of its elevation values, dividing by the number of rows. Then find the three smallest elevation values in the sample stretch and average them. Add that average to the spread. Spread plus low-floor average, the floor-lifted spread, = 2.34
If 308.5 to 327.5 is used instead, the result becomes 2.77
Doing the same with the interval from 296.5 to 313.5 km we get 2.60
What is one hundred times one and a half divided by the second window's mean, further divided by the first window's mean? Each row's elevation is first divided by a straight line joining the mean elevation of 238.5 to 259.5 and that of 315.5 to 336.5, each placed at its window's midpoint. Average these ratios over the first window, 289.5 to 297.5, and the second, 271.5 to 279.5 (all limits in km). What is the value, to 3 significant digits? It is 396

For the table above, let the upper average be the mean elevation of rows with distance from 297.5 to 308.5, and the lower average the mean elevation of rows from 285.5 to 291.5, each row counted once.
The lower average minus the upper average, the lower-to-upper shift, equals -0.7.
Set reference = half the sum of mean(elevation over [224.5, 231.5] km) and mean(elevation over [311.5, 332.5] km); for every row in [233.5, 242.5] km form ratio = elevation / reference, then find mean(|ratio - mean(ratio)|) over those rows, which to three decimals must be 0.011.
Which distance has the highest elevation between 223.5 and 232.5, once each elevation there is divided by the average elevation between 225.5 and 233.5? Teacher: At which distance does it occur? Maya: 225.0 km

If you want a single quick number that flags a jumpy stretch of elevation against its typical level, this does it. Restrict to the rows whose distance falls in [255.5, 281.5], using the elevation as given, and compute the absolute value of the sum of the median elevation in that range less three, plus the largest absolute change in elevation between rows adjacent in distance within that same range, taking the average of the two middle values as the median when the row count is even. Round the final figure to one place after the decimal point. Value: 1.3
